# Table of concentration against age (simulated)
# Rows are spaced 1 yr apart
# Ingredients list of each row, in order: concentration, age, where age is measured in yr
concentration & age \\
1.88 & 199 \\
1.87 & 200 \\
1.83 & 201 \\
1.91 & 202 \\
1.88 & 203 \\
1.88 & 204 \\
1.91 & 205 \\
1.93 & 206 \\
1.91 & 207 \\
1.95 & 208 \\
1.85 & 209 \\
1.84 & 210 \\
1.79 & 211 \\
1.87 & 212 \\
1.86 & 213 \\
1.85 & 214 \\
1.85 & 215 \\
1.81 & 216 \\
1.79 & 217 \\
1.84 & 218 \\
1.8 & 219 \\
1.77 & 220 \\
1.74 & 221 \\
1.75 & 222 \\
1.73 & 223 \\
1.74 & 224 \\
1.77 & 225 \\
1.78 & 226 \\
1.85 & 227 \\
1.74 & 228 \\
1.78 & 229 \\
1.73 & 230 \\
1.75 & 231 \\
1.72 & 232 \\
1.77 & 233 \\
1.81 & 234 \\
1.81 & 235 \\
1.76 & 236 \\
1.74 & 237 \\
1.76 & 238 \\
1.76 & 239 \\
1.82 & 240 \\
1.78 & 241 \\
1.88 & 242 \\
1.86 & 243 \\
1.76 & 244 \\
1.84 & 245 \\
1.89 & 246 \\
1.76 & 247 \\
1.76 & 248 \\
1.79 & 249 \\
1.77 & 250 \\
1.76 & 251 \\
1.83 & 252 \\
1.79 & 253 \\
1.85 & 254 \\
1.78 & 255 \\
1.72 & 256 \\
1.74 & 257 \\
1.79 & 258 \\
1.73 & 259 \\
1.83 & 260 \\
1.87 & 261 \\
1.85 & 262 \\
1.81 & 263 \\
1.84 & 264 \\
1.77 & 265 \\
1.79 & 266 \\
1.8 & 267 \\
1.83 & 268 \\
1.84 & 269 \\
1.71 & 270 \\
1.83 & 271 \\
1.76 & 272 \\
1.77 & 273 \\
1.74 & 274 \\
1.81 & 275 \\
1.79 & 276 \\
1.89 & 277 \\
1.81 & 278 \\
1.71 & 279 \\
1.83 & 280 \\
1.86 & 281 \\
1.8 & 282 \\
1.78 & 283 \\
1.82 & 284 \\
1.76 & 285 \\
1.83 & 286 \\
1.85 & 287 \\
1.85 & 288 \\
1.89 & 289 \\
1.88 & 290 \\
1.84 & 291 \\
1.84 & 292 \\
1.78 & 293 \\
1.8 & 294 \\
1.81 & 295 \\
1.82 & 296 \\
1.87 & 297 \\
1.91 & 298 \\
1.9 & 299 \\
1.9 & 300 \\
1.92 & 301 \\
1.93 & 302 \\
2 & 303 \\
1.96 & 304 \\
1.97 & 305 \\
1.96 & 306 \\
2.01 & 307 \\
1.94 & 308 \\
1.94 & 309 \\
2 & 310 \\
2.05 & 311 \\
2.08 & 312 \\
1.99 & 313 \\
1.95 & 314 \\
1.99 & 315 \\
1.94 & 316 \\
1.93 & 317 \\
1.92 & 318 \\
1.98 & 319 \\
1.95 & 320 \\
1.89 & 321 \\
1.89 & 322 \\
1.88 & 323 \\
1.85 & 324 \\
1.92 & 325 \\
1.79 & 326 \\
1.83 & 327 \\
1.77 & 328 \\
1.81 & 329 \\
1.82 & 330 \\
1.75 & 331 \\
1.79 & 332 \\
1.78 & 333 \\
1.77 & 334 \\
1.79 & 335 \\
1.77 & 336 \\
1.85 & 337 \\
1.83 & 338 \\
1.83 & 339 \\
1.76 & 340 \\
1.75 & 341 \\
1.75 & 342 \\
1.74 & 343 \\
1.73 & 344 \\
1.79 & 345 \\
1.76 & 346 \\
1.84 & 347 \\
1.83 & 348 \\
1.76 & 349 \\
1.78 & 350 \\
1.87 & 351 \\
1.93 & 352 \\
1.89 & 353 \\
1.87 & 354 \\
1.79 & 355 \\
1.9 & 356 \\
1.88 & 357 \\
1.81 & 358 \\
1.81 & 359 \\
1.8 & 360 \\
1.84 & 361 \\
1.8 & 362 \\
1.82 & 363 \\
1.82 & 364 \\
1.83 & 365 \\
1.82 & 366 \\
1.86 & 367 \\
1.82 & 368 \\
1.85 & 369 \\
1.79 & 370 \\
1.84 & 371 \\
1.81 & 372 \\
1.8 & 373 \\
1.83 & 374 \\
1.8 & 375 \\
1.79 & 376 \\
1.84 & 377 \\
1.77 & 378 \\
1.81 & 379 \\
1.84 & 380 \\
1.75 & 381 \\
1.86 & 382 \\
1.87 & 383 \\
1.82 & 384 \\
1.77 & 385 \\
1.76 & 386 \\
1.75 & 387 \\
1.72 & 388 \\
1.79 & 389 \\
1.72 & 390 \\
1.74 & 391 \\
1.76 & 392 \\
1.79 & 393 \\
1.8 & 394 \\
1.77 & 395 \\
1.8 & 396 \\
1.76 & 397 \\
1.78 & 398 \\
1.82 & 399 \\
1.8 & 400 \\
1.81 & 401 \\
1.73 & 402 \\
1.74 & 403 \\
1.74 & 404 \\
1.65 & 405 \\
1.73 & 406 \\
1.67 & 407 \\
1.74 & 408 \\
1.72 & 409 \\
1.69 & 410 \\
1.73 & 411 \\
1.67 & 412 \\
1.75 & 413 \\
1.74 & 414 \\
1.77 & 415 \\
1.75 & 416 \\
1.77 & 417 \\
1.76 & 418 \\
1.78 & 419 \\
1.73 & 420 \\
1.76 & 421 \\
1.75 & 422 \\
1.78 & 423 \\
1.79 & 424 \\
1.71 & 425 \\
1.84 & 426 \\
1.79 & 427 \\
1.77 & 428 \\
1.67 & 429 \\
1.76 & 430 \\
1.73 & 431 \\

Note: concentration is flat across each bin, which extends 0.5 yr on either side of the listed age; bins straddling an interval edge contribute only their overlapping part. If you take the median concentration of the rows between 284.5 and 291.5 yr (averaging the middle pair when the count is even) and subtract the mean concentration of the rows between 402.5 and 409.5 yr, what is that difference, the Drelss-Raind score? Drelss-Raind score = 0.14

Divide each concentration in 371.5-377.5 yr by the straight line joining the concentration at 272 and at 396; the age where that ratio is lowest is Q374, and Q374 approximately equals 376 yr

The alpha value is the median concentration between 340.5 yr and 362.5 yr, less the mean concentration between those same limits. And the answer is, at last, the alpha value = -0.010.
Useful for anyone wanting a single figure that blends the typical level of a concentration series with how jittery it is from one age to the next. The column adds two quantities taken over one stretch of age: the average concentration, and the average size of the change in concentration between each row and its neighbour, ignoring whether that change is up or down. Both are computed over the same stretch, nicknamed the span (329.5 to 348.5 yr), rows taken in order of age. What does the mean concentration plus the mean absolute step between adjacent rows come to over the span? 1.82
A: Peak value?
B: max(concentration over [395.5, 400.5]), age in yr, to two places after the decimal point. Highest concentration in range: 1.82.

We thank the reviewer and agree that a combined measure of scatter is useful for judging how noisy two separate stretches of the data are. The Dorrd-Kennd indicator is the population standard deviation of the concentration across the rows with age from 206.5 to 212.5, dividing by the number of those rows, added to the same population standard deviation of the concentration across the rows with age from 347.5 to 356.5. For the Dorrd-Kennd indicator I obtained 0.11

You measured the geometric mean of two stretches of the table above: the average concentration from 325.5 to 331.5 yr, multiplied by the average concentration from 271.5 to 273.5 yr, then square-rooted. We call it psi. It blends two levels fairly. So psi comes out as 1.78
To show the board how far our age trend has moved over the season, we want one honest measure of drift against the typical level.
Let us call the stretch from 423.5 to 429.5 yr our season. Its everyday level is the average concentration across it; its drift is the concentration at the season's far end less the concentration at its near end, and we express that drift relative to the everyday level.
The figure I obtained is -0.068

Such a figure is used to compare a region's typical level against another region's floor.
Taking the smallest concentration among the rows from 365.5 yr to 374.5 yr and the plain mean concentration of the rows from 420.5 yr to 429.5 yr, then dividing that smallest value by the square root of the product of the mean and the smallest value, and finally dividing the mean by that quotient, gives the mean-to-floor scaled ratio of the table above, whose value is 1.75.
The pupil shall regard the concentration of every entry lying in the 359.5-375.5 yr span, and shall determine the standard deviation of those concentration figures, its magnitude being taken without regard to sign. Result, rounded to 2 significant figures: 0.020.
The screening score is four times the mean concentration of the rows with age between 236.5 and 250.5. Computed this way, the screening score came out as 7.19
